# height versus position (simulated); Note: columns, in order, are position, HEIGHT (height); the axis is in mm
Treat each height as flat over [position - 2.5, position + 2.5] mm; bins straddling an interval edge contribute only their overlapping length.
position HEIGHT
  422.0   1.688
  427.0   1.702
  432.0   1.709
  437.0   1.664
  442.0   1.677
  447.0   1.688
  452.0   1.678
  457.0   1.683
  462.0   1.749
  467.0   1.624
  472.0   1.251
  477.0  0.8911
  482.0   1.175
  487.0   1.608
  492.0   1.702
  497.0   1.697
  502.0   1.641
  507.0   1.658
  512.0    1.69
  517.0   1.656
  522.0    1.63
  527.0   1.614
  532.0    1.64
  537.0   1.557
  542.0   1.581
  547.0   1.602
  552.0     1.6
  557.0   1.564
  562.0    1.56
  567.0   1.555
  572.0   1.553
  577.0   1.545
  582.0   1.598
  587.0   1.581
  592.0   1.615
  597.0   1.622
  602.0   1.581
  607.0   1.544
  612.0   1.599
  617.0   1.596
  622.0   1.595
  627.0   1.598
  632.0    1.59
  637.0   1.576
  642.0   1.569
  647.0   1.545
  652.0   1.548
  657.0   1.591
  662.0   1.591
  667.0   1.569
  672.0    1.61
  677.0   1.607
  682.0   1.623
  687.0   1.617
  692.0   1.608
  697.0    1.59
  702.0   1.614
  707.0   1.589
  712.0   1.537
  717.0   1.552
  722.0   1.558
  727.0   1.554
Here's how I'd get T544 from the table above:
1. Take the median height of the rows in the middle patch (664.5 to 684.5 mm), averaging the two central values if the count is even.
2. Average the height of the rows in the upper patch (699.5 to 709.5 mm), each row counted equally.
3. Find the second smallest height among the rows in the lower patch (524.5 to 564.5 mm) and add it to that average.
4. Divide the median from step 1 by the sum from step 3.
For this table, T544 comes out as 0.509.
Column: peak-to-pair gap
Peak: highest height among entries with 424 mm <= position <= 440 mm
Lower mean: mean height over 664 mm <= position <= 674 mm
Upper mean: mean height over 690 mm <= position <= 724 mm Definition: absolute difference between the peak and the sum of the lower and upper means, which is 1.46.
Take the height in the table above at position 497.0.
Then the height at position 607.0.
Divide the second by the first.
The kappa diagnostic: 0.91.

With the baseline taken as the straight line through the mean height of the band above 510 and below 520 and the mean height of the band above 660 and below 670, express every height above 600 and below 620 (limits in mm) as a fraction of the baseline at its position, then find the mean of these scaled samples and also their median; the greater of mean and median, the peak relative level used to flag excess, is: 0.984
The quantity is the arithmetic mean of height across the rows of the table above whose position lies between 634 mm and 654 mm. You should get 1.56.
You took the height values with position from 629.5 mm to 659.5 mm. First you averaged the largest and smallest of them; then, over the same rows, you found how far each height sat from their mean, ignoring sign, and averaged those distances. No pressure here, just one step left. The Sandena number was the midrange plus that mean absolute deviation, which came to 1.58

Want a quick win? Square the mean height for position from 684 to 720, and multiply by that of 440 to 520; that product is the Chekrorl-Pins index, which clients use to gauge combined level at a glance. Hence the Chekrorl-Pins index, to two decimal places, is 3.94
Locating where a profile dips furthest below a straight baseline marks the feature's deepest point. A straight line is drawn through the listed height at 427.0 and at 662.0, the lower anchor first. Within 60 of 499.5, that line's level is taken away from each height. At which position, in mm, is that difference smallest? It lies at 477.0 mm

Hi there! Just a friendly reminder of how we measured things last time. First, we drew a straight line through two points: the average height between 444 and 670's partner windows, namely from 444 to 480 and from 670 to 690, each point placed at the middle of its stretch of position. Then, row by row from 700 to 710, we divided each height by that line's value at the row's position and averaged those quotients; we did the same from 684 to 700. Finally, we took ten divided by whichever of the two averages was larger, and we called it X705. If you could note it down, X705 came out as 10.1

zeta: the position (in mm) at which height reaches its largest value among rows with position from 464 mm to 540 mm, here 492.0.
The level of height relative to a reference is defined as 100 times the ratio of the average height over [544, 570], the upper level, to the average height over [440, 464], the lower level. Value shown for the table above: 93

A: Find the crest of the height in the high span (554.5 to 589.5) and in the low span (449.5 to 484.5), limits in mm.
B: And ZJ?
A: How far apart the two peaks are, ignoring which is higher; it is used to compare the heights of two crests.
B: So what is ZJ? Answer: 0.15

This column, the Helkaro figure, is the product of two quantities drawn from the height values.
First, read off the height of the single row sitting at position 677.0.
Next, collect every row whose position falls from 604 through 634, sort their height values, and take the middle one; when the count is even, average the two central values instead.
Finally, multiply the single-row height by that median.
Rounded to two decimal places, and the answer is 2.56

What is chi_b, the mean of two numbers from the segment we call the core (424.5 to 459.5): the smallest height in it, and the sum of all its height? 6.73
